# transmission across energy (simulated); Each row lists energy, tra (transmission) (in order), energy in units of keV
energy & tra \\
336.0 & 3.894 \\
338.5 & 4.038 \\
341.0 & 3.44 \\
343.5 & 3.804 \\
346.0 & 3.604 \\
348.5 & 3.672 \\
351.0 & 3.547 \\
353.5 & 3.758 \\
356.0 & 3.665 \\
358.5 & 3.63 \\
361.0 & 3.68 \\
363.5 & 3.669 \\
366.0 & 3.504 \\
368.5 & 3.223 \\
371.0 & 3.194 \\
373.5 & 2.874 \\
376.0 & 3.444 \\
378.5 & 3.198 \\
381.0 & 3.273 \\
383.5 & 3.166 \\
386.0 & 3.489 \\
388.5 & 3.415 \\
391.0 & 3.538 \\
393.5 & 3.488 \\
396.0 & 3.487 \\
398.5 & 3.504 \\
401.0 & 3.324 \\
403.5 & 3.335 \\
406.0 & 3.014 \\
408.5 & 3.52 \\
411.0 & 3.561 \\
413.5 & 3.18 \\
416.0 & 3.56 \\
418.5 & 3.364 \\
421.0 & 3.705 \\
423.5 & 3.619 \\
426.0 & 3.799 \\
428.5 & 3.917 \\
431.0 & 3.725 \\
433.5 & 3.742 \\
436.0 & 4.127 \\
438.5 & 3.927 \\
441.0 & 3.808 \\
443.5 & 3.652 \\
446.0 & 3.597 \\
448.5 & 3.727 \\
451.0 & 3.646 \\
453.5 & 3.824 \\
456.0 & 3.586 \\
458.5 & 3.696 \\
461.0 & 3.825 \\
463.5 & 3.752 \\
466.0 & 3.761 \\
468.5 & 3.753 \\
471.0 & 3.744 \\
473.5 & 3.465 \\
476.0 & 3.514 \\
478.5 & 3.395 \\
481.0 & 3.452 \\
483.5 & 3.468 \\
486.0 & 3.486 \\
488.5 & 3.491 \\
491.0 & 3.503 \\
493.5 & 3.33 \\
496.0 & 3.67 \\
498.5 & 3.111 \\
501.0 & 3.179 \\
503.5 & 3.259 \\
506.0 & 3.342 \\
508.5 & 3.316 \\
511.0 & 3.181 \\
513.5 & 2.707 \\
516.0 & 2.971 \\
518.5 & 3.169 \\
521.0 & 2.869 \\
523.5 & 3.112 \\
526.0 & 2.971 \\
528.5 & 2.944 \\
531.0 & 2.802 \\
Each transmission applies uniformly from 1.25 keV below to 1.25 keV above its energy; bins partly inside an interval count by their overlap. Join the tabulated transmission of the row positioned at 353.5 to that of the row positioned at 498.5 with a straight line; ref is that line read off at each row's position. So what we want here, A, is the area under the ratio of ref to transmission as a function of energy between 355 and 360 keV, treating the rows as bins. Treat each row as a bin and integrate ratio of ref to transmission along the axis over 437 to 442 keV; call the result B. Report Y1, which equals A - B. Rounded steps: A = 5.1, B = 4.3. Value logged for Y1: 0.8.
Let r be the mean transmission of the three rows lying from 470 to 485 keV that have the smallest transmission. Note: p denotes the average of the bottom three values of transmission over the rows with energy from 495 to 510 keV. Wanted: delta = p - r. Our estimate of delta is -0.3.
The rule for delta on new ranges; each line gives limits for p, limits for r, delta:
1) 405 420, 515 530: 0.3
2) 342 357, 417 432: 0.0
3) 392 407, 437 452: -0.4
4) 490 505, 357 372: -0.1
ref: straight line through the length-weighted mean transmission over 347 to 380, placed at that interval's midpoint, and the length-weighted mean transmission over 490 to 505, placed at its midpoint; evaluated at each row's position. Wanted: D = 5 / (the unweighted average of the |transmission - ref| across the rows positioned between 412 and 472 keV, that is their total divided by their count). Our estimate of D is 15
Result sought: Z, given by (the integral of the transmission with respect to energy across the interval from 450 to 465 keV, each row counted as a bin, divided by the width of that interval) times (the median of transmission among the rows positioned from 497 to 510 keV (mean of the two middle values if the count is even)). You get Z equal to 12.1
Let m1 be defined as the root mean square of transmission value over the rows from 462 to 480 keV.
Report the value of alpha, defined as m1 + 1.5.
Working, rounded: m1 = 3.6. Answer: 5.13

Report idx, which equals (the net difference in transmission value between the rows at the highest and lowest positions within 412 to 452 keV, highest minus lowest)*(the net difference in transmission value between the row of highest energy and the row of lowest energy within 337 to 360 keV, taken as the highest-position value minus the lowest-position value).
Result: -0.19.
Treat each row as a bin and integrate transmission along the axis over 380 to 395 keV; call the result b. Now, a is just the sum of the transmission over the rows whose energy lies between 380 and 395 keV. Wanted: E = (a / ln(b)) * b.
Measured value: 264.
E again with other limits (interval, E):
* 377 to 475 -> 8379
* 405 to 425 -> 449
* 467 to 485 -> 381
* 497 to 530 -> 885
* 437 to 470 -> 1244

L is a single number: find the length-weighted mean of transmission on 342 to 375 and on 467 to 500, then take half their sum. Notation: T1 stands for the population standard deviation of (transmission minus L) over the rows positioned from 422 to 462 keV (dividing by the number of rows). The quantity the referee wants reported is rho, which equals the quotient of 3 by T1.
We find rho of 22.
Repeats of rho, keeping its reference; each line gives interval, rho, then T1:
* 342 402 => 14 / 0.22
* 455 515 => 12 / 0.25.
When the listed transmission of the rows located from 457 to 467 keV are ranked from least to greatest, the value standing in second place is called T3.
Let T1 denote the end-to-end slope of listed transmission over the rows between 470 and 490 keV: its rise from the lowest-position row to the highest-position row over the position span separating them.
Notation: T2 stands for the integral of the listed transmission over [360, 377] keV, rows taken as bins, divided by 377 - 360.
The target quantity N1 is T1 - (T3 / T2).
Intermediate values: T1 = -0.0145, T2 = 3.36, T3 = 3.752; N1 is -1.13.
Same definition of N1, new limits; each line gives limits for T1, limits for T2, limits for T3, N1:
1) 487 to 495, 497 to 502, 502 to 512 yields -1.06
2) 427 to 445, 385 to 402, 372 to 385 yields -0.93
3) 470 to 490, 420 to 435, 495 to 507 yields -0.86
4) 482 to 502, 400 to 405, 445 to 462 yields -1.10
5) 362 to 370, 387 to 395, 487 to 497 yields -1.09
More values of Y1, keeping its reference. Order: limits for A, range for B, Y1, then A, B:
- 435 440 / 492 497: -0.3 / 4.2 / 4.5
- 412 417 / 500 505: 0.4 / 5.2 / 4.8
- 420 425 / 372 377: -1.2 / 4.7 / 5.9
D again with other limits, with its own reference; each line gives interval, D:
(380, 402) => 50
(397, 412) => 33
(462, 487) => 23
